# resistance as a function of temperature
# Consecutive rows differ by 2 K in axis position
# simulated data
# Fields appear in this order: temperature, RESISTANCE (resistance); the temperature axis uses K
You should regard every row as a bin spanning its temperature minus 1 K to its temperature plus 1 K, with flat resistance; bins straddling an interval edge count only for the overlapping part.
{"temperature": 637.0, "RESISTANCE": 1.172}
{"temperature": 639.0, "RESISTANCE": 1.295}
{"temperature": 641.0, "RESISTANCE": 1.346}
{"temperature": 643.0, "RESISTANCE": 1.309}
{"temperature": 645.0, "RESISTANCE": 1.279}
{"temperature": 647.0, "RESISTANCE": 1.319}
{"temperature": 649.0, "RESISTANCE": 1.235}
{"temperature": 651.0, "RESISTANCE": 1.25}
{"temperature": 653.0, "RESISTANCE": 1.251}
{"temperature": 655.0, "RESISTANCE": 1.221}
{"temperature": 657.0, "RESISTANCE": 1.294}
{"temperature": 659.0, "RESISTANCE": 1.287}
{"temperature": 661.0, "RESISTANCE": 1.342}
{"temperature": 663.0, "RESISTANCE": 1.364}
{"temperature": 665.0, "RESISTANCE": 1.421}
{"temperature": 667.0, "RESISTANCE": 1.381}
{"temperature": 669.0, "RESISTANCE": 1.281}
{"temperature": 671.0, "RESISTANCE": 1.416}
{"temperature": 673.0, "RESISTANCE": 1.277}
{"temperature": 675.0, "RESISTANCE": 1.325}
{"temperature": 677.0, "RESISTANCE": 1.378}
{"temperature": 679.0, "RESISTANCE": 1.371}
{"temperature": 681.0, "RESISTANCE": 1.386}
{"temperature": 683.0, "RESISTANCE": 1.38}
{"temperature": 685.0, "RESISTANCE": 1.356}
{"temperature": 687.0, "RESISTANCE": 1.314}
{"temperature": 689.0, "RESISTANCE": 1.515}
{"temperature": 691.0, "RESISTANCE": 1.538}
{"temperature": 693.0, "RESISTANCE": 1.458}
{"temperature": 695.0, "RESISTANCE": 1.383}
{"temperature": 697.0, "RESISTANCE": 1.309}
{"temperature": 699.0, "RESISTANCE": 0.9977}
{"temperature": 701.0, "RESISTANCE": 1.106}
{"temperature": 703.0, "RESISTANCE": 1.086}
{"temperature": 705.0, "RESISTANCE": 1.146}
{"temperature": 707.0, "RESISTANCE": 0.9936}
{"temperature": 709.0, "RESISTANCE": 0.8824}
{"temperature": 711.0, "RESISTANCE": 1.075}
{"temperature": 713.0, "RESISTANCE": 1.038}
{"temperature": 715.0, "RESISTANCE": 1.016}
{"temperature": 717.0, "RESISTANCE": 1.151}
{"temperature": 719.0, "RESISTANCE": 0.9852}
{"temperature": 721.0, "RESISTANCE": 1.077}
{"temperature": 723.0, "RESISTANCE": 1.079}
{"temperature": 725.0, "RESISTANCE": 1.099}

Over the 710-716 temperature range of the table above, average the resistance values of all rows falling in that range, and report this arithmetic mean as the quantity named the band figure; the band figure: 1.04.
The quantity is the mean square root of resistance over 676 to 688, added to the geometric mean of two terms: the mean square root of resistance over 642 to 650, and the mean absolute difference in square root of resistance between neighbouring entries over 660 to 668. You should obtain 1.31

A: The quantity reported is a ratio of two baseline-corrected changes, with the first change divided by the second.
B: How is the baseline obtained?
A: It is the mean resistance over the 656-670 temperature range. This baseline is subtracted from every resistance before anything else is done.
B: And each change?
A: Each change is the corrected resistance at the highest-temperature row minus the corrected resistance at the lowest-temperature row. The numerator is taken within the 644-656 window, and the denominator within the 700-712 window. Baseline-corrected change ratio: 1.9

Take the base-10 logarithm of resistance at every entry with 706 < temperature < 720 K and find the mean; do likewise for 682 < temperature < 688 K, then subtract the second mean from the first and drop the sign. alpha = 0.12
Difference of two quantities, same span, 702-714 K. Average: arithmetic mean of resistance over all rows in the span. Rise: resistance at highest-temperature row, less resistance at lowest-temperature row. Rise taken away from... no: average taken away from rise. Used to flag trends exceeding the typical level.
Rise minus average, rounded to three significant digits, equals -1.08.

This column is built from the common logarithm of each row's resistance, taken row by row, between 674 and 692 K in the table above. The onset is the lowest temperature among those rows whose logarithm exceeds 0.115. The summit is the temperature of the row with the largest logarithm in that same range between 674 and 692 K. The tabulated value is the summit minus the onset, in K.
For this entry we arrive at 16 K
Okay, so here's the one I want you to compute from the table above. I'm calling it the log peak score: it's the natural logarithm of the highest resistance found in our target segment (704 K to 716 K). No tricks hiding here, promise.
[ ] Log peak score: 0.136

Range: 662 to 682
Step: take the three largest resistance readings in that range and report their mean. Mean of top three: 1.41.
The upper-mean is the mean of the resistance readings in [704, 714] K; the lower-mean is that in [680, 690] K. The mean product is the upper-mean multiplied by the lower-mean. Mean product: 1.43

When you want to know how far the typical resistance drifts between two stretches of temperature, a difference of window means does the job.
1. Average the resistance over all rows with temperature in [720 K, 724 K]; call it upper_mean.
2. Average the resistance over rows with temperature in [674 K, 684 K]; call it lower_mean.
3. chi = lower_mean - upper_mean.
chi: 0.29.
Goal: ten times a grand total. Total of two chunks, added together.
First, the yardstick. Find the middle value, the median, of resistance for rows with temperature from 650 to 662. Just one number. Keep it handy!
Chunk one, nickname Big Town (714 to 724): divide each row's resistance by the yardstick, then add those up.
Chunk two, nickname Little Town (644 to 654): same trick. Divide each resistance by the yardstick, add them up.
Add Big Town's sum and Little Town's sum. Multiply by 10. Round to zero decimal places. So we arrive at 92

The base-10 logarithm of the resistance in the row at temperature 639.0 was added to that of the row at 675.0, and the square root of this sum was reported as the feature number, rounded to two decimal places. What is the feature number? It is 0.48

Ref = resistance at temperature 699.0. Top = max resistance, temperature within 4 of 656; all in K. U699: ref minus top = -0.30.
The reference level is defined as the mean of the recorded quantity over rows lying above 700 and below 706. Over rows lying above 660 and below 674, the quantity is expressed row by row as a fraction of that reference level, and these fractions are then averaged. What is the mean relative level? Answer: 1.22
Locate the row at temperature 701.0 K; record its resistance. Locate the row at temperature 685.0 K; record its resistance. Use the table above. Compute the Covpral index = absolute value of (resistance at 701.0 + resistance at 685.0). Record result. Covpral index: 2.46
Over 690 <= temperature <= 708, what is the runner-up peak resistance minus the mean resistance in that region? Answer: 0.234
